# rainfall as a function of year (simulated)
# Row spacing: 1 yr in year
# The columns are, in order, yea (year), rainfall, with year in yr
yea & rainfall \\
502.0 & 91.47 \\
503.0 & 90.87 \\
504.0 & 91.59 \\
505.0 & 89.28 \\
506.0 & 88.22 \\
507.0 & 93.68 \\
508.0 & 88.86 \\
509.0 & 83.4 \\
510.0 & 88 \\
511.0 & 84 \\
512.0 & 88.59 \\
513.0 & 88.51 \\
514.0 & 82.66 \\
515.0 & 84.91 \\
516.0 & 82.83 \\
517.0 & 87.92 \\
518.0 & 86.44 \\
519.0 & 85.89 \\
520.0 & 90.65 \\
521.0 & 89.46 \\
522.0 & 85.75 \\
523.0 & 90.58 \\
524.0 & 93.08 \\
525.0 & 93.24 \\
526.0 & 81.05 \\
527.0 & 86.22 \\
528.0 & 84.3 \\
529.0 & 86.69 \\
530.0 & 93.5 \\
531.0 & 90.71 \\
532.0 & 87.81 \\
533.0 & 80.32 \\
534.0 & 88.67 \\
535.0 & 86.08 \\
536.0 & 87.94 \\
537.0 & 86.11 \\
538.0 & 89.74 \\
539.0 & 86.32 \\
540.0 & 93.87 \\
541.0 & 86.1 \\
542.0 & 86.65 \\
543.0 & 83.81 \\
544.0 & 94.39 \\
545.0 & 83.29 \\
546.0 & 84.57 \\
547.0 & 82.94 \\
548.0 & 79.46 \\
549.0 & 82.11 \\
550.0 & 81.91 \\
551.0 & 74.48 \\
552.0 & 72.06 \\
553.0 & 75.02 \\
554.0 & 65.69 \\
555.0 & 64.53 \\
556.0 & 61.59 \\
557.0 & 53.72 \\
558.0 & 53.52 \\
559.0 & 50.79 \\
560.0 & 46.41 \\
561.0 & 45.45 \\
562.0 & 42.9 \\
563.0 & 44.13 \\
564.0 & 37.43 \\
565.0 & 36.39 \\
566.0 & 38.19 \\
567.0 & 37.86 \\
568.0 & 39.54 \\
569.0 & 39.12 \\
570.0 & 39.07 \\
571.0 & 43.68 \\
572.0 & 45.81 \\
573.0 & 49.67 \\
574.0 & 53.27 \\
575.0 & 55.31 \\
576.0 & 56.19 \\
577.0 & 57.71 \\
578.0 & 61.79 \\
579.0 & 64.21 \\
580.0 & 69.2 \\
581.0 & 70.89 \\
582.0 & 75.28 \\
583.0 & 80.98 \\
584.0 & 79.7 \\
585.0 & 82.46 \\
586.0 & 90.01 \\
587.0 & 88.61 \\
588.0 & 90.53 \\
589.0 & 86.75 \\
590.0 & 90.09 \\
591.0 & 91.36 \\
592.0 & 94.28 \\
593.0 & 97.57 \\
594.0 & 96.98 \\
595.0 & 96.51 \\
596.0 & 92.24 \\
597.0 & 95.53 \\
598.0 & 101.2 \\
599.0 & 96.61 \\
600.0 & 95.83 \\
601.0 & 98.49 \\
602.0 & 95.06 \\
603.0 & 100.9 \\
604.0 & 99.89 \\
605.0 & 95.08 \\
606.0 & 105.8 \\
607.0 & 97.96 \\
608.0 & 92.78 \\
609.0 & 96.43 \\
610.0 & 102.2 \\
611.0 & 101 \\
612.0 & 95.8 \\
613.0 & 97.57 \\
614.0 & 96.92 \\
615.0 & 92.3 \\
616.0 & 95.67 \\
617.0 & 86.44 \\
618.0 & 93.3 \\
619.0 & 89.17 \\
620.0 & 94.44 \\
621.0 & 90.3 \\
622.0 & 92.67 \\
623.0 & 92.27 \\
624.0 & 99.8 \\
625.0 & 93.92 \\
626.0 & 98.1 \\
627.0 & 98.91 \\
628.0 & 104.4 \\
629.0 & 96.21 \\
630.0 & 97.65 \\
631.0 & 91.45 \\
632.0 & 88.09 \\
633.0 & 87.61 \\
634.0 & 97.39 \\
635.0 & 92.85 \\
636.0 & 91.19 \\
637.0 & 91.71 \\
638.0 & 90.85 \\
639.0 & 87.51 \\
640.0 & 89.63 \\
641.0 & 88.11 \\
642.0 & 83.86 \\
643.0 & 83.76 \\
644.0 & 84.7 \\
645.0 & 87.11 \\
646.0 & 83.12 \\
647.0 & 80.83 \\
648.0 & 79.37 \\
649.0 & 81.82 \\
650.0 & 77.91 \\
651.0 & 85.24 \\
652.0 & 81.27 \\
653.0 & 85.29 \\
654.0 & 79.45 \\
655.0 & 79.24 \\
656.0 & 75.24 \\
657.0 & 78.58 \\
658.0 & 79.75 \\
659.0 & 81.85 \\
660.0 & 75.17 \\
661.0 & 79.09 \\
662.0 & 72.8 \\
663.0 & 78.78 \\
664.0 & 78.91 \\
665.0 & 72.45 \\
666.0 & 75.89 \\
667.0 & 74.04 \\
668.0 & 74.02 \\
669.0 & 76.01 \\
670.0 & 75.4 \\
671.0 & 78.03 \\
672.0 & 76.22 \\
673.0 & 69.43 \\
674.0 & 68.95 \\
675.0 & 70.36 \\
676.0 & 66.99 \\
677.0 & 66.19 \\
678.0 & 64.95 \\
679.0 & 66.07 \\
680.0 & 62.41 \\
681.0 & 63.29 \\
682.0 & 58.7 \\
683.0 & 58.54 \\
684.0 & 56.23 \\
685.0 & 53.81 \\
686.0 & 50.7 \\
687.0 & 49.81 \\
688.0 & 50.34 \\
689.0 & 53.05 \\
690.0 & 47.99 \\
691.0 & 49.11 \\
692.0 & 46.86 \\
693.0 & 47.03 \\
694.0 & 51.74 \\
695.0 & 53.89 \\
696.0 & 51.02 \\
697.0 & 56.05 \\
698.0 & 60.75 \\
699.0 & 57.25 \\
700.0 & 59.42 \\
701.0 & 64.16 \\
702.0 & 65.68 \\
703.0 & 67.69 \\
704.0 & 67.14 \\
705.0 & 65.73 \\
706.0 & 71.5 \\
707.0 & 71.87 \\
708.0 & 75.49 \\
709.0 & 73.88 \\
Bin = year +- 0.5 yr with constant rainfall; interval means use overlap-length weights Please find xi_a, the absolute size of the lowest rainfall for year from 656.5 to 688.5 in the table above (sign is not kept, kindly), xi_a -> 50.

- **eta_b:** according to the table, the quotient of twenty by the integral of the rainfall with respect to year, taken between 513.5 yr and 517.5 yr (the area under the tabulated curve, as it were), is 0.059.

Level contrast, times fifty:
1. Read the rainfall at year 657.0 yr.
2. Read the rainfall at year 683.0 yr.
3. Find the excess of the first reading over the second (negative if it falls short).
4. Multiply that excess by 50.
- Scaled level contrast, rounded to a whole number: 1002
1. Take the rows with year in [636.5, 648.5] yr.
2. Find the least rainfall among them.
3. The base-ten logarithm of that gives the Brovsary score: 1.90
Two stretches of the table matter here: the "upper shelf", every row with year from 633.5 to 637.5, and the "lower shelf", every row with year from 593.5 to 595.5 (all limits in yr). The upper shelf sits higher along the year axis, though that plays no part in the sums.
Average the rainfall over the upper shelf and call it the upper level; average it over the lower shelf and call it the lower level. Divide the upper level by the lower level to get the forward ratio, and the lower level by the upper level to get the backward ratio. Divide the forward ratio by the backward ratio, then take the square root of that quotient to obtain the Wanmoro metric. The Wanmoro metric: 0.96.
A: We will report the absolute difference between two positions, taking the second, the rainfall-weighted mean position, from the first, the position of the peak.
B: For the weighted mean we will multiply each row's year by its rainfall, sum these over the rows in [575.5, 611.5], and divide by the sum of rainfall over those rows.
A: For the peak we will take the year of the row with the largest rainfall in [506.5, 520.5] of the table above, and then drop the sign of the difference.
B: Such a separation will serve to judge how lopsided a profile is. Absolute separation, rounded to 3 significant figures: 87.8 yr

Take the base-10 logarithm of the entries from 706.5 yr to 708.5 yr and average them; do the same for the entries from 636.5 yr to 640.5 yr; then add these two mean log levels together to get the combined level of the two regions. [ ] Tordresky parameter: 3.82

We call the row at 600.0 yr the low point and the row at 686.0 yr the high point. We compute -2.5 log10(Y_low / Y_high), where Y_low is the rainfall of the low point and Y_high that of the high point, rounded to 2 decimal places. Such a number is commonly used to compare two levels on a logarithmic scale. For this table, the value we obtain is -0.69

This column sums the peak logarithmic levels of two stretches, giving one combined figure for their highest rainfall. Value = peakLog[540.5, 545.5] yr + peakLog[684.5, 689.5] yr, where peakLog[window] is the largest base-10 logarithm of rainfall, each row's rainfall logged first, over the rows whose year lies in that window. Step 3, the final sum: 3.71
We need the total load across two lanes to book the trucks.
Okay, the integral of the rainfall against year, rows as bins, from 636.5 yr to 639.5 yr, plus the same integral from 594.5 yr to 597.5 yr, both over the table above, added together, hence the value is 554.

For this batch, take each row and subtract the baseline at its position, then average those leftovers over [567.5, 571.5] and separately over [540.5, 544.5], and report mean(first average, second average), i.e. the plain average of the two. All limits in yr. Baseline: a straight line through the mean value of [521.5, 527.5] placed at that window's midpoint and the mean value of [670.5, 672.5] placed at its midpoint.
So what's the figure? -21.9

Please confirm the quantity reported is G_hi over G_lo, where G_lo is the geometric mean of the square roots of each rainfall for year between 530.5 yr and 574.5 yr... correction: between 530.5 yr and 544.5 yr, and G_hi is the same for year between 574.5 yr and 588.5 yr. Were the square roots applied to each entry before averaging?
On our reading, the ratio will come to 0.91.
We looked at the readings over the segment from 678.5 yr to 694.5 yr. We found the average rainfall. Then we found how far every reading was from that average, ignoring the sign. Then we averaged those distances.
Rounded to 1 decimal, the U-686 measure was 5.1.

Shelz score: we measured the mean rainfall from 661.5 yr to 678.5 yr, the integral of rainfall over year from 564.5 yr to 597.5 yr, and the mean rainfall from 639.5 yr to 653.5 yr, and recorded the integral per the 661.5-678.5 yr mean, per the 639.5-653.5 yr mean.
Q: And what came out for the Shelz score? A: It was 0.37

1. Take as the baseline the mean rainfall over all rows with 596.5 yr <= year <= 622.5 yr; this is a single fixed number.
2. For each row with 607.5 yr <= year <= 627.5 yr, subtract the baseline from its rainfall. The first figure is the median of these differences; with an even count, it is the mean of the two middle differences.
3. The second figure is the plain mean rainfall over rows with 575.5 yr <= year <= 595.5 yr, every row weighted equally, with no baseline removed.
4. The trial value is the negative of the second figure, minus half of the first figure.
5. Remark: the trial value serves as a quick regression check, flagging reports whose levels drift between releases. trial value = -81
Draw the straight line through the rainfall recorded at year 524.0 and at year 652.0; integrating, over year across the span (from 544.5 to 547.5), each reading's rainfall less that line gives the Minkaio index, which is -22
